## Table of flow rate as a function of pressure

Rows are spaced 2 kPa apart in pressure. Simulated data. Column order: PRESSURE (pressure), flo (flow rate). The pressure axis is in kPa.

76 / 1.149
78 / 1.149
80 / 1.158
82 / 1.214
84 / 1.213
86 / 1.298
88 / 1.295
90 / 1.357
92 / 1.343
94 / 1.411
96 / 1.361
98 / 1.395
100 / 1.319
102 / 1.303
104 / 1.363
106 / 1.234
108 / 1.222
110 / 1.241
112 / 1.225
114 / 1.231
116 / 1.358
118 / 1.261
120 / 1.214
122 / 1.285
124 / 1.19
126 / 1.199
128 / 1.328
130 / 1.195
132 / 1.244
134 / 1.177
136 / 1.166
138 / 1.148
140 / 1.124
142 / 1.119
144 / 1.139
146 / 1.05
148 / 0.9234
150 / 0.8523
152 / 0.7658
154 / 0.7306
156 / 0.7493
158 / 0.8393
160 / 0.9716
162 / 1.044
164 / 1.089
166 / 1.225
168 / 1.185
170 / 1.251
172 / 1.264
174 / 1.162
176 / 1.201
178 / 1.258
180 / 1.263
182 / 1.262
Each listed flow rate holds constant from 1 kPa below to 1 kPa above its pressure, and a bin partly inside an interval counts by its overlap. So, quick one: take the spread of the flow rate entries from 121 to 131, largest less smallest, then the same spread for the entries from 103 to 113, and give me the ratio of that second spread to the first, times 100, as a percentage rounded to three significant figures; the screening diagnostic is 102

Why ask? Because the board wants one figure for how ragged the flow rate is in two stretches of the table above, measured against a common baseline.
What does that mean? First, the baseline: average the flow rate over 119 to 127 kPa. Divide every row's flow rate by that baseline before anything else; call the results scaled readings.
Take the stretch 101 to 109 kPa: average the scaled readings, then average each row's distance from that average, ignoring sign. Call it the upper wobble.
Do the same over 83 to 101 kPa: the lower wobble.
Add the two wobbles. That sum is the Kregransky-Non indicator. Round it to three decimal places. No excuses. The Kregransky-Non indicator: 0.080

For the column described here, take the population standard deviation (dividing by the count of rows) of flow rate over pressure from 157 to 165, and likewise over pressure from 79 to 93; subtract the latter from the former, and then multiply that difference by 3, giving 0.08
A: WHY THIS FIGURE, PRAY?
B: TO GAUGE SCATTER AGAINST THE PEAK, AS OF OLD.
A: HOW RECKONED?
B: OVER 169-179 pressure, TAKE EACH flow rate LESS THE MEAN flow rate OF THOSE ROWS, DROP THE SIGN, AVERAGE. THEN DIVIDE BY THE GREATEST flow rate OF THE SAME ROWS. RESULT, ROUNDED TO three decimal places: 0.029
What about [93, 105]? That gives 0.023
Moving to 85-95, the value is 0.025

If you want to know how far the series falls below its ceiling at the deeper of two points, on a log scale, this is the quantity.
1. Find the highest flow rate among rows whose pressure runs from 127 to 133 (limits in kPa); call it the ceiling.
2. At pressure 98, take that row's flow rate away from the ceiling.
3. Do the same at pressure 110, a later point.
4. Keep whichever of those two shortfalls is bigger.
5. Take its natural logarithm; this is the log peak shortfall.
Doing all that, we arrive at -2.4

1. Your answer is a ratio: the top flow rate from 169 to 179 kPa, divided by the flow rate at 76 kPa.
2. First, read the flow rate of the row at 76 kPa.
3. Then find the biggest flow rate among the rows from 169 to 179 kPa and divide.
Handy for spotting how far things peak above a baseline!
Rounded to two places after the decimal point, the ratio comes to 1.10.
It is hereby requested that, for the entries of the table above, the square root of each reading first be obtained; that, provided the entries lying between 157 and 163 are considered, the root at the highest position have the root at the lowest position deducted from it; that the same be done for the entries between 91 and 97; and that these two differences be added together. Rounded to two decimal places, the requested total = 0.11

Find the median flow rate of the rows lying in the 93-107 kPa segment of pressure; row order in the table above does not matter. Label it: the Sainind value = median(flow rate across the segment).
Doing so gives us 1.36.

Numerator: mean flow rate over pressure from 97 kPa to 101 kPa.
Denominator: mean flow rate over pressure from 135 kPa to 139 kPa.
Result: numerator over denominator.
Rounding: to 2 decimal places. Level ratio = 1.17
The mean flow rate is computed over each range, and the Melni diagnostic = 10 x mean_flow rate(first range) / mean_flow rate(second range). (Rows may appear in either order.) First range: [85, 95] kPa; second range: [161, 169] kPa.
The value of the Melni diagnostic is 11.8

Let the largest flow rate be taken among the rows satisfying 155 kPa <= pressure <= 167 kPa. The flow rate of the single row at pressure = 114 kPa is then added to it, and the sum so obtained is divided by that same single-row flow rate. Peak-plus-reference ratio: 2.00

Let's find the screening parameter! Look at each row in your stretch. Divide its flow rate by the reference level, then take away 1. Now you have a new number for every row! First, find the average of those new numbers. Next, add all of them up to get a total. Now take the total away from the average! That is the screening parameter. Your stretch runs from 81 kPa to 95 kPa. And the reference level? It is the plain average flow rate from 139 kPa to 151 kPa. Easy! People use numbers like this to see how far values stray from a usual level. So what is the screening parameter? -1.6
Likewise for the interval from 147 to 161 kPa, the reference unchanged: 1.2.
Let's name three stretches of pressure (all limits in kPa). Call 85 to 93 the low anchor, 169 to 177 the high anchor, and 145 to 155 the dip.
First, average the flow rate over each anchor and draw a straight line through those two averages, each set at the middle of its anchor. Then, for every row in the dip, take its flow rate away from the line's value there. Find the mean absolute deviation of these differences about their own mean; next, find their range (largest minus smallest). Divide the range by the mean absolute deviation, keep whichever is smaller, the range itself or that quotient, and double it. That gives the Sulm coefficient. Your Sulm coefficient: 0.62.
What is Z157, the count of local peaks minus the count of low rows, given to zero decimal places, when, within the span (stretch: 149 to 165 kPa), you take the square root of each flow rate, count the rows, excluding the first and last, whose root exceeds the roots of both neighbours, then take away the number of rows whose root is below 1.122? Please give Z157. -8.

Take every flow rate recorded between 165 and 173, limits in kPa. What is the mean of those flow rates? 1.23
